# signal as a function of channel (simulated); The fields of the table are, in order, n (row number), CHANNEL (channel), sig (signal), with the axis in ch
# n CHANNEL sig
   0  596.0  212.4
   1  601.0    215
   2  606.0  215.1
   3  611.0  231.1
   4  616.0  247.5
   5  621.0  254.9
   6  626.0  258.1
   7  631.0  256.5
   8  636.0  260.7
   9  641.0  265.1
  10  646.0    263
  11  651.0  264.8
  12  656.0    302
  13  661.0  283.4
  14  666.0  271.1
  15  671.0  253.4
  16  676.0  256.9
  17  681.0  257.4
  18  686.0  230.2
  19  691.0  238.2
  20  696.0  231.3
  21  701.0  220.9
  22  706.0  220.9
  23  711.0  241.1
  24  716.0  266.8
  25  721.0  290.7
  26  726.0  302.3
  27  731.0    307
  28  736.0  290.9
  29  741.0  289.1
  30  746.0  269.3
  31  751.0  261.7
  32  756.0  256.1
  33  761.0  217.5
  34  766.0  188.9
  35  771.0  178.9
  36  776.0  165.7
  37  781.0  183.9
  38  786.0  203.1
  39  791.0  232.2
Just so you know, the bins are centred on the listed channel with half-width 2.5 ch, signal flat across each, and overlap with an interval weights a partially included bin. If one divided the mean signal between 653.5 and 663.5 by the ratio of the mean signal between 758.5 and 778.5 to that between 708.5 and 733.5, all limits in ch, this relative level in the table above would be 439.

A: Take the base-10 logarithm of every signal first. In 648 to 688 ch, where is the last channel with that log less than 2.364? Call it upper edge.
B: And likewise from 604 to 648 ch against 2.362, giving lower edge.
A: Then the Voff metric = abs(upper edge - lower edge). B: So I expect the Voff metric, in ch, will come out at 80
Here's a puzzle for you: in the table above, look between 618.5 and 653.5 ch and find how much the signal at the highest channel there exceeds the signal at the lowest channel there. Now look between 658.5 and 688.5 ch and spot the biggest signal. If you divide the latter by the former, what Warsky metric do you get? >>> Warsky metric 29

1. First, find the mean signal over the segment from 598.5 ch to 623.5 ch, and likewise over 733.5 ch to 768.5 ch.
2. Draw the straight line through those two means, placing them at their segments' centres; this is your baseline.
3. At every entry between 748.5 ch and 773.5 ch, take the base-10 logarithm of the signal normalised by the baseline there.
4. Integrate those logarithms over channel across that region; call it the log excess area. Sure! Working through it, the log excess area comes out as -1.7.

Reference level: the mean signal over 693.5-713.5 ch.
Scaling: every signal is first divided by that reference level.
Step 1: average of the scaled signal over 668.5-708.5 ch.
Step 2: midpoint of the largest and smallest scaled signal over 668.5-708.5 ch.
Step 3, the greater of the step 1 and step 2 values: 1.05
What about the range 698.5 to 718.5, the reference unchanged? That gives 1.07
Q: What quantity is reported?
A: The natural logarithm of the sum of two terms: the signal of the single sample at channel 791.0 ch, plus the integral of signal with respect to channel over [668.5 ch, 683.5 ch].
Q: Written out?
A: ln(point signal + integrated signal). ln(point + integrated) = 8.312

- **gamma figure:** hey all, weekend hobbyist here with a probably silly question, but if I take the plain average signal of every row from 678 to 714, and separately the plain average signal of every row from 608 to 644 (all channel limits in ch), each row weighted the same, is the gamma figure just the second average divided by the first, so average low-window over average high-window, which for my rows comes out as 1.08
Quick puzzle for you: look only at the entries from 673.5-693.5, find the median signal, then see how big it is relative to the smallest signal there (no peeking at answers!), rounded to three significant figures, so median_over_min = 1.08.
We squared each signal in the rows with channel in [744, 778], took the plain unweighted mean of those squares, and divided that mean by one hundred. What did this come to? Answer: 499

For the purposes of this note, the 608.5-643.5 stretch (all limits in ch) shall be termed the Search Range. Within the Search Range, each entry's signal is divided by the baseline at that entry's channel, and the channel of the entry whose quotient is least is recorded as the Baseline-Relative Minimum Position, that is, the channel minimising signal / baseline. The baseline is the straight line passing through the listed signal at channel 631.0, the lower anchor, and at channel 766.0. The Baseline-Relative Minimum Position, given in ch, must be 611.0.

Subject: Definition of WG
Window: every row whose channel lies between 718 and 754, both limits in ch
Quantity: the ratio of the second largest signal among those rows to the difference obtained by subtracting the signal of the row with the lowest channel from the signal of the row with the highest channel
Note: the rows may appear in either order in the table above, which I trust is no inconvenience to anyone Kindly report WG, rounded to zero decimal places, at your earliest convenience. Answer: -10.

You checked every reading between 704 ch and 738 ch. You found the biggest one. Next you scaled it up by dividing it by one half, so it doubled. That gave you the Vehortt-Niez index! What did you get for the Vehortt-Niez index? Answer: 614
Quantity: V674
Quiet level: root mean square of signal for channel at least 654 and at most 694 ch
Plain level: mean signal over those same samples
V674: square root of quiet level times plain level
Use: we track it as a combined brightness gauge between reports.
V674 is 262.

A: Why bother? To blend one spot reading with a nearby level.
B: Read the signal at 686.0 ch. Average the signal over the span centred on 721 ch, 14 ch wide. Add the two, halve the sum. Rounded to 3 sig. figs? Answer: 258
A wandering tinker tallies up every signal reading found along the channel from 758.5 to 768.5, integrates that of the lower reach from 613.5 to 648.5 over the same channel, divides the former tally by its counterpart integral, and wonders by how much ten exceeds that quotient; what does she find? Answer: 9.95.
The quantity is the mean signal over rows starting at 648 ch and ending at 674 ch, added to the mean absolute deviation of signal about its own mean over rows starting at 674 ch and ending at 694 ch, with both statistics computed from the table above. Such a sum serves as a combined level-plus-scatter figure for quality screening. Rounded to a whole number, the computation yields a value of 286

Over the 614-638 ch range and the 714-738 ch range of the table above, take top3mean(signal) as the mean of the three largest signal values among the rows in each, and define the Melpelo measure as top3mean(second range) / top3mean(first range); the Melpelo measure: 1.2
